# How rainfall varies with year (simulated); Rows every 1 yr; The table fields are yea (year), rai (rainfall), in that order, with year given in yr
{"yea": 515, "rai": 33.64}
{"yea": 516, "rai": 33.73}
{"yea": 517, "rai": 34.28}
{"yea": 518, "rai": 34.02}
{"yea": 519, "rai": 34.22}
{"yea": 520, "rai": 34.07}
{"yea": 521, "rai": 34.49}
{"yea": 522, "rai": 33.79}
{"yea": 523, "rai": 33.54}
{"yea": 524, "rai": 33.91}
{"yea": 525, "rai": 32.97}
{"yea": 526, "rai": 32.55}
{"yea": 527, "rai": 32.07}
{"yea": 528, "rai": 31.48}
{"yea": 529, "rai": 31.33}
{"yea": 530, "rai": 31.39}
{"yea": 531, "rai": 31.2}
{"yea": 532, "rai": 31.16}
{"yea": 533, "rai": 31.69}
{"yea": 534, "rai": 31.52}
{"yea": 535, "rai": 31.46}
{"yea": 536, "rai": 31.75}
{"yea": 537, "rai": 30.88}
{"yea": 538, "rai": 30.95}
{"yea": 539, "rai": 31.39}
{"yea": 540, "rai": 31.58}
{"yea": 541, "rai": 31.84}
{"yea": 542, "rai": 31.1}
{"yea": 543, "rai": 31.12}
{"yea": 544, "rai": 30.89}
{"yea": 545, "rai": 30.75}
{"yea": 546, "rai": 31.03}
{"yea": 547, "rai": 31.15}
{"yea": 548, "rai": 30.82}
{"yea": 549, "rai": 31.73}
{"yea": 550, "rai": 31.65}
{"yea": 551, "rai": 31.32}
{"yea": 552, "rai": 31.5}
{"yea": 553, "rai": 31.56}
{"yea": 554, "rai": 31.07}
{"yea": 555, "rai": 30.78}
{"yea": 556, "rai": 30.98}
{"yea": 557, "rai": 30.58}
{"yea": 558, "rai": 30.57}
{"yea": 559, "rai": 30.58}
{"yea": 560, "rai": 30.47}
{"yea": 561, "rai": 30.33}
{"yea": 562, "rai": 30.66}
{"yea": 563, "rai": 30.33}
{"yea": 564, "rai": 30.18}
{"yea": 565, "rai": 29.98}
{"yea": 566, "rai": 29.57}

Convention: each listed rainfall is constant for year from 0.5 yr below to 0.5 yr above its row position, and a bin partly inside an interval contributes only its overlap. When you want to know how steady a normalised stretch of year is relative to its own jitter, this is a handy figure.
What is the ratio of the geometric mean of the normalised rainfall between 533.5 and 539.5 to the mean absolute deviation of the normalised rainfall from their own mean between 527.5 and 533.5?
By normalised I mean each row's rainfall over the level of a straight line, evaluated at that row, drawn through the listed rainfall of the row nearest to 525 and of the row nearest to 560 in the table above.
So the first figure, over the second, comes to 195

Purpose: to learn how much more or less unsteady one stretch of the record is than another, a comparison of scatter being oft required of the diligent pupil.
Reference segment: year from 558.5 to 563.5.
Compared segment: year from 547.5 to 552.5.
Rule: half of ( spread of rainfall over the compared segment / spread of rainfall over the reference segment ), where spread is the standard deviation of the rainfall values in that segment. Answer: 1.2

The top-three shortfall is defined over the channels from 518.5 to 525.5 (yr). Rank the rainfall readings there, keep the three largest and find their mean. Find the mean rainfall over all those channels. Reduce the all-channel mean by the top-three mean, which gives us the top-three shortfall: -0.40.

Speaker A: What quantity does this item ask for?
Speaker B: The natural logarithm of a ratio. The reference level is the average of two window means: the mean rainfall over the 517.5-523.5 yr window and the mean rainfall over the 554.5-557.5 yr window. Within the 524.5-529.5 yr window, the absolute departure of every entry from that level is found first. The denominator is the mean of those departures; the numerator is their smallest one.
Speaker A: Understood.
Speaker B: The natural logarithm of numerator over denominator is -1.4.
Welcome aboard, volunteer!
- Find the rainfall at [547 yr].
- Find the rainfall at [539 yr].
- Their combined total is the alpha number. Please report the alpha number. 62.5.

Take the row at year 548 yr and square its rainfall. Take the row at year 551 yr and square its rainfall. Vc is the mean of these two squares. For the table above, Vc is 965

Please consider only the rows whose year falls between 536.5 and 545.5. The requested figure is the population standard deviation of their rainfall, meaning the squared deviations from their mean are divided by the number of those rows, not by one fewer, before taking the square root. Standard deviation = 0.34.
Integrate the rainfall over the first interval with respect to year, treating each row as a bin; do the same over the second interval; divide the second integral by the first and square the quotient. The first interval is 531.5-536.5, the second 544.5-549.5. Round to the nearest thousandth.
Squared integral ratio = 0.974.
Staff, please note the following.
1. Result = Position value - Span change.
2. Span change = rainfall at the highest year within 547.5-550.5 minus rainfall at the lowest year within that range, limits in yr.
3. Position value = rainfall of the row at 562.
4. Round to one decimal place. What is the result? 29.8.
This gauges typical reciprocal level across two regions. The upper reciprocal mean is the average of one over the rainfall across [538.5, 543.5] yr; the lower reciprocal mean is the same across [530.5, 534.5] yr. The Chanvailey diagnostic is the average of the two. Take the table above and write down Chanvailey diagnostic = 0.0318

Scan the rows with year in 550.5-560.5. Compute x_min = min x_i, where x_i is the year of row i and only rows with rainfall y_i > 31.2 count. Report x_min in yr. 551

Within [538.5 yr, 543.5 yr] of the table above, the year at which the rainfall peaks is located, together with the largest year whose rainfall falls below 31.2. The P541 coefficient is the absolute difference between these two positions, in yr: 2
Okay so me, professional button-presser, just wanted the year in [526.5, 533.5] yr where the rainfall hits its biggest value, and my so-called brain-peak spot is 527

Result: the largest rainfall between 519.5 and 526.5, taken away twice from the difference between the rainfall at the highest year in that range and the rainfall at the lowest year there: -70.5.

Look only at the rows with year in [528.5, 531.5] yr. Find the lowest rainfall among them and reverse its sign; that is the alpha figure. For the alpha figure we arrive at -31.2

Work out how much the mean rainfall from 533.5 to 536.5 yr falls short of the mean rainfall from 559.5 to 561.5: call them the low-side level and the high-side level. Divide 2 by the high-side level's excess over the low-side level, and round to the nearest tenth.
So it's -1.7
